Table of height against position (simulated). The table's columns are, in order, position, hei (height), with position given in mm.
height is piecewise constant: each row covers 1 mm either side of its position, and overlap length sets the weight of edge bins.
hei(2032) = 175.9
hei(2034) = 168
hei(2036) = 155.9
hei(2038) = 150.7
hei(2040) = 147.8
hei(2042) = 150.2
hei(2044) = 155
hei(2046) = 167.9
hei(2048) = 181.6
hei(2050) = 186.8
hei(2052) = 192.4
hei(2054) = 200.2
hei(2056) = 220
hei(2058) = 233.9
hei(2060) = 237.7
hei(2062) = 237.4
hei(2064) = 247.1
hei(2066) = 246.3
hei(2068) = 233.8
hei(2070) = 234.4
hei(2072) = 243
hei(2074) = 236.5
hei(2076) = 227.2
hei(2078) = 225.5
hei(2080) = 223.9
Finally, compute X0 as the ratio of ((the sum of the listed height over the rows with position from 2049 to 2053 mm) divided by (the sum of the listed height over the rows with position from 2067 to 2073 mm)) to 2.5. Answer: 0.21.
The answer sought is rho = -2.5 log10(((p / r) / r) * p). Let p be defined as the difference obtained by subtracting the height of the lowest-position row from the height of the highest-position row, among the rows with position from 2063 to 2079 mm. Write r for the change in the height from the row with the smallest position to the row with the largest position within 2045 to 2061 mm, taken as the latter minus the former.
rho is 2.5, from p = -22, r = 70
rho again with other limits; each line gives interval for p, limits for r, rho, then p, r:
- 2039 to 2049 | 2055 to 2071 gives -1.9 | 34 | 14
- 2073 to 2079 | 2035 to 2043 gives -1.4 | -11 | -6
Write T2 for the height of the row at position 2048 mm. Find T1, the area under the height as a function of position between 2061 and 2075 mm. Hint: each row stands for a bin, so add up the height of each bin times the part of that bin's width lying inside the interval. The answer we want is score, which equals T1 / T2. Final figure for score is 18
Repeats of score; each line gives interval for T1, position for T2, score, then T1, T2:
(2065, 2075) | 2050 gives 13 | 2388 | 186.8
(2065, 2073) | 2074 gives 8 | 1915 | 236.5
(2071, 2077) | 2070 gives 6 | 1413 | 234.4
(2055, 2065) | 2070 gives 10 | 2352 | 234.4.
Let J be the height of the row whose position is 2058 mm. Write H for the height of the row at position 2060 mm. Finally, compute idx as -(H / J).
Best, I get -1.02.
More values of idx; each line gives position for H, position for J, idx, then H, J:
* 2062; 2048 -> -1.31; 237.4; 181.6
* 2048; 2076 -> -0.80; 181.6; 227.2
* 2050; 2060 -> -0.79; 186.8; 237.7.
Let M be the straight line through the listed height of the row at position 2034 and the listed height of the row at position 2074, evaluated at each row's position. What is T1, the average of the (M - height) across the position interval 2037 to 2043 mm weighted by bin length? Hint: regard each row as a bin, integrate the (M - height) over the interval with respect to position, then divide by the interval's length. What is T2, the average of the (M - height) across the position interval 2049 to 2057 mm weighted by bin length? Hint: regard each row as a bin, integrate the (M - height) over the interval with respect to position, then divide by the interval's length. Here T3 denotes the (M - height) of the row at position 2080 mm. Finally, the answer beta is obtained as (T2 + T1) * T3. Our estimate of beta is 672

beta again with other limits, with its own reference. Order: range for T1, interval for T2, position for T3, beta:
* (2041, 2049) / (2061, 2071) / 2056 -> -88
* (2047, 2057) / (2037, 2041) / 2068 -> -227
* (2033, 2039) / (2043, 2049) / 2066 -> -790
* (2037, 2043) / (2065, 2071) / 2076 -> 213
